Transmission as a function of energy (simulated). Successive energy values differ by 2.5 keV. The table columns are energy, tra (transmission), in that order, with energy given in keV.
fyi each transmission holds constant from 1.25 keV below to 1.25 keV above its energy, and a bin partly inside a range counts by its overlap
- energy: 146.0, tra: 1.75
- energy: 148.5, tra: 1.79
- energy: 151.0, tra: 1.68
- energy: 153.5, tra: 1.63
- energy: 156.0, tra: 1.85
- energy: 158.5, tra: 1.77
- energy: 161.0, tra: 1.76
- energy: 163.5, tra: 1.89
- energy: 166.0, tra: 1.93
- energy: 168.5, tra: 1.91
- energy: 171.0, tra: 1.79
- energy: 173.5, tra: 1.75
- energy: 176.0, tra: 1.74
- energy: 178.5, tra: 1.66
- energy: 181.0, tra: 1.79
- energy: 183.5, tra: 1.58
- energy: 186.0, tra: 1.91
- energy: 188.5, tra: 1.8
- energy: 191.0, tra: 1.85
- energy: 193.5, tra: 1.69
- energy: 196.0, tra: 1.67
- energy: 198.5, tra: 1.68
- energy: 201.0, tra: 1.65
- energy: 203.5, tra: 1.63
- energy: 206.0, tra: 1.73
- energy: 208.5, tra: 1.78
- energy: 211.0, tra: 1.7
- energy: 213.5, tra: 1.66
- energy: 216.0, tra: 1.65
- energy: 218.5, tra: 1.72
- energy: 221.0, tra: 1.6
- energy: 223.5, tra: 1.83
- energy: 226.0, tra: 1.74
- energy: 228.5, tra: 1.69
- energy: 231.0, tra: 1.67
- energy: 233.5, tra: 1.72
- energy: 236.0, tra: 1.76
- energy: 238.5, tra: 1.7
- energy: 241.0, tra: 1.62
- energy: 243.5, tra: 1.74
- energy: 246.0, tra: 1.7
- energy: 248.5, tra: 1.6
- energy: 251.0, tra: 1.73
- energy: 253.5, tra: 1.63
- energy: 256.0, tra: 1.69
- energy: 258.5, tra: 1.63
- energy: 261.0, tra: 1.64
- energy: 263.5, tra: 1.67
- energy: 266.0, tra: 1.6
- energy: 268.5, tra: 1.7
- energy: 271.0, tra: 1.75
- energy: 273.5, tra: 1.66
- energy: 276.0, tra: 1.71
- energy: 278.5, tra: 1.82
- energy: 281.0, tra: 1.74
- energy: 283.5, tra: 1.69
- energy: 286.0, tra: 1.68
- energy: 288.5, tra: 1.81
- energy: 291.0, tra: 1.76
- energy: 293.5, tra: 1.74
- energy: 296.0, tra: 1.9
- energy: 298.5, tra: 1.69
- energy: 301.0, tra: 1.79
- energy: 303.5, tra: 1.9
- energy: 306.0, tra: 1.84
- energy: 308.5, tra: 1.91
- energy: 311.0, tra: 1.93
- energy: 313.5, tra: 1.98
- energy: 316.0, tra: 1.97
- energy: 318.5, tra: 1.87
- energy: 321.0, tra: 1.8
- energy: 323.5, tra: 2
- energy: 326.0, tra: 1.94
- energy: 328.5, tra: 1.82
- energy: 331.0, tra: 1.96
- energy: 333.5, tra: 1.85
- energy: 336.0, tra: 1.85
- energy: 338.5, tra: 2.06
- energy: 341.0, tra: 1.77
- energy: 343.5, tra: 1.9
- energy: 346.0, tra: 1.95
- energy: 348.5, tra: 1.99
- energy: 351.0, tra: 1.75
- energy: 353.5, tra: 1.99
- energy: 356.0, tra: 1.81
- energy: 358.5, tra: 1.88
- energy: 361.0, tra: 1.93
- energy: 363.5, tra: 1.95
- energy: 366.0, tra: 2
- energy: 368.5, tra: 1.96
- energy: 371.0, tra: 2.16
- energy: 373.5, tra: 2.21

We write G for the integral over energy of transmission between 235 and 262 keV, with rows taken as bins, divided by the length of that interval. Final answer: 1.68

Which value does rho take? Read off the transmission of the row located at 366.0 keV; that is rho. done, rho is 2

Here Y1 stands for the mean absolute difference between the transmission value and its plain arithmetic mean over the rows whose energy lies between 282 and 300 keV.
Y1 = 0.0604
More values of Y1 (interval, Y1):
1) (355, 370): 0.0511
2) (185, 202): 0.0886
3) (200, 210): 0.0575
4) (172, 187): 0.0789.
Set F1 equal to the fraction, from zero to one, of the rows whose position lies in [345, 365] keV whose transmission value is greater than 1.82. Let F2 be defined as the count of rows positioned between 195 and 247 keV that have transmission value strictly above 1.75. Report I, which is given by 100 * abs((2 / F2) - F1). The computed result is 8.3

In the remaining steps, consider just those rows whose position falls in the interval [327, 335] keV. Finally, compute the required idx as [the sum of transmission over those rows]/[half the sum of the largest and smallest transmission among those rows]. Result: 3.0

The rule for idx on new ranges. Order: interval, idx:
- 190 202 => 4.9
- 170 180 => 4.0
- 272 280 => 3.0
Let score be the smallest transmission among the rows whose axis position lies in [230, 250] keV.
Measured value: 1.6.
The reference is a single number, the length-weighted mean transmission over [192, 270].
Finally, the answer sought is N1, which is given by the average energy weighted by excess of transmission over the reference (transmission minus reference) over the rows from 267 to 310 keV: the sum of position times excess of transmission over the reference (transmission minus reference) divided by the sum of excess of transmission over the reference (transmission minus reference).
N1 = 295.9 keV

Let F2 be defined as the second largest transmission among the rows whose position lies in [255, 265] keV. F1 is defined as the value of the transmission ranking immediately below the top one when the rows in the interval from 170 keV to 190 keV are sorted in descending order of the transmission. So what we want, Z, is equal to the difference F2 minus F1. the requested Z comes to -0.13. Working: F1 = 1.8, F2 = 1.67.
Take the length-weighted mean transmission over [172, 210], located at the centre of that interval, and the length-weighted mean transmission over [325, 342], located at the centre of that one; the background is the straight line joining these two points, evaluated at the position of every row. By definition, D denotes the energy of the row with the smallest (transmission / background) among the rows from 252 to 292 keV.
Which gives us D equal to 266.0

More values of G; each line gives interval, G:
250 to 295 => 1.70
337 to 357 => 1.90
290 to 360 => 1.88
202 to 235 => 1.70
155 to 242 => 1.74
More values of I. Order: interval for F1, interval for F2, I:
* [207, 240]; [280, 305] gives 32.3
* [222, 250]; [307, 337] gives 7.6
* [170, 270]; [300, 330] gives 9.2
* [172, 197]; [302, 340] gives 6.7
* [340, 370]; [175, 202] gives 25.0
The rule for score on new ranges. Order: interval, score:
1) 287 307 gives 1.69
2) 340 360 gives 1.75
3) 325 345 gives 1.77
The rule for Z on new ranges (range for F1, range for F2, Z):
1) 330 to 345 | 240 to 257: -0.23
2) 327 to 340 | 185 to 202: -0.11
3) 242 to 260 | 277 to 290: 0.08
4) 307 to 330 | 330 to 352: 0.01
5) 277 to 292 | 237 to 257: -0.08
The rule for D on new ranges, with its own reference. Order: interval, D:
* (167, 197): 183.5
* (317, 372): 351.0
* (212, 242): 241.0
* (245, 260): 248.5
